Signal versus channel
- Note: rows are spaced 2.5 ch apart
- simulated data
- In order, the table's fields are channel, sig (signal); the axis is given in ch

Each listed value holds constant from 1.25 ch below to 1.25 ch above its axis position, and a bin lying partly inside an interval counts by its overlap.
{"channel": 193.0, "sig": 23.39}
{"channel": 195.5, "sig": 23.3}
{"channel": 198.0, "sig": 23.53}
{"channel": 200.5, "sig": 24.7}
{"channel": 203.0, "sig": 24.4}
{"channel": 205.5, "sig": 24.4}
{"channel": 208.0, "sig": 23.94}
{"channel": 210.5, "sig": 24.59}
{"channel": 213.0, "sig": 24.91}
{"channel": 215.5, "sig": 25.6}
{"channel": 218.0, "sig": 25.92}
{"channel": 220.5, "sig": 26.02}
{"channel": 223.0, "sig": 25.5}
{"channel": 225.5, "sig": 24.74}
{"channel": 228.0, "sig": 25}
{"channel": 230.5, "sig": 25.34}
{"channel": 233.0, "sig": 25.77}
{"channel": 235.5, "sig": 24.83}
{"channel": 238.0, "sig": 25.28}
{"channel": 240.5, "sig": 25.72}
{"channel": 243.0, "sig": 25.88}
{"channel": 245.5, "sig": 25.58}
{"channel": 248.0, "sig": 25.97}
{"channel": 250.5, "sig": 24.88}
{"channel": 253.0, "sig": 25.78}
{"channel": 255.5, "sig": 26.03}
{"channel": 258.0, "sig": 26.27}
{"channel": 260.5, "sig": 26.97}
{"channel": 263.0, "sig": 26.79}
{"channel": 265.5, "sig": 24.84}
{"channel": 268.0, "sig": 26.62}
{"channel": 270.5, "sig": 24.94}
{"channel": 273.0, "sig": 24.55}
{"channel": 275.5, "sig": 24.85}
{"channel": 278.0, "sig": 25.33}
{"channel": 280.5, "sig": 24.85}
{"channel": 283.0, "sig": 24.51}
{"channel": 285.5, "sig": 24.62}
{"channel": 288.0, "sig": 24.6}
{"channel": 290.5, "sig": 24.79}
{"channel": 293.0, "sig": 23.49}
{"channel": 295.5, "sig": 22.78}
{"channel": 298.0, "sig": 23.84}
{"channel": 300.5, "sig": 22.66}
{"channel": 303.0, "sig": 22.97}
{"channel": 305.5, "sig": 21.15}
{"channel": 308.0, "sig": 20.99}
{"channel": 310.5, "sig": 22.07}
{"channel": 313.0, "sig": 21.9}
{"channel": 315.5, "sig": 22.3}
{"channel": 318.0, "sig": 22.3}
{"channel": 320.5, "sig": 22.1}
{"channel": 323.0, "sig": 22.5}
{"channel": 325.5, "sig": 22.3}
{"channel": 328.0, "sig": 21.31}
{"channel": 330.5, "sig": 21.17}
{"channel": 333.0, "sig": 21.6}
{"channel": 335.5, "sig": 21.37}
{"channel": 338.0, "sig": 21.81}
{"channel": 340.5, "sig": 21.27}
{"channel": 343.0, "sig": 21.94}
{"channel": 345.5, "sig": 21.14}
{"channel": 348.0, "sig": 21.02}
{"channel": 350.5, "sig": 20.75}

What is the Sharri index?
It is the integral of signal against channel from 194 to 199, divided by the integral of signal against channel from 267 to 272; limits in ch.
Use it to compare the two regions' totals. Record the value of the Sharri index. 0.91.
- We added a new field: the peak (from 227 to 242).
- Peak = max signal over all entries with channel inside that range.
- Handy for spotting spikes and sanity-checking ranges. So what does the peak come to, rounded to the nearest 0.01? 25.77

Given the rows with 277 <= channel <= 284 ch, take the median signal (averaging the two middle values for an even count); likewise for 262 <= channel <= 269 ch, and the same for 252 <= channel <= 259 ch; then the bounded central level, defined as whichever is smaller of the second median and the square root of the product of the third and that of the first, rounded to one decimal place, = 25.4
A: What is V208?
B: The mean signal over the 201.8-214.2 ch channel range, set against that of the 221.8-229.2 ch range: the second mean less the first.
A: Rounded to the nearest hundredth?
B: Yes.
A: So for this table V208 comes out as 0.63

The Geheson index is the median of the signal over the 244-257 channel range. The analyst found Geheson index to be 25.8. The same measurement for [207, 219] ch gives 24.9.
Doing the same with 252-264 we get 26.3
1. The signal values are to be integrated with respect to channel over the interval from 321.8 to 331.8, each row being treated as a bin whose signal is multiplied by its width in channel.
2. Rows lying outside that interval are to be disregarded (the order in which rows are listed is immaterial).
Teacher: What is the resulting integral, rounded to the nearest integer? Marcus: 218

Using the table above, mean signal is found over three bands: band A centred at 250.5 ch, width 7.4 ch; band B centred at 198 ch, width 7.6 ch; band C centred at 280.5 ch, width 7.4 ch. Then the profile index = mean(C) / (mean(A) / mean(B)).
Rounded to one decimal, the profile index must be 23.2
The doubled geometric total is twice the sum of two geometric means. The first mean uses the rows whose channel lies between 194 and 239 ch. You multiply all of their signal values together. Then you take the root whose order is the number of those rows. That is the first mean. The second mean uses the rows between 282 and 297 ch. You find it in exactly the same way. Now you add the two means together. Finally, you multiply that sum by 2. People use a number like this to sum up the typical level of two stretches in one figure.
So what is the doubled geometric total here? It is 98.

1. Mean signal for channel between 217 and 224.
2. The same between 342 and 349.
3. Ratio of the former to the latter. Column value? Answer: 1.21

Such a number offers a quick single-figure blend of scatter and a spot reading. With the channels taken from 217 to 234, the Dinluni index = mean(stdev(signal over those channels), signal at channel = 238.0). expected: 12.9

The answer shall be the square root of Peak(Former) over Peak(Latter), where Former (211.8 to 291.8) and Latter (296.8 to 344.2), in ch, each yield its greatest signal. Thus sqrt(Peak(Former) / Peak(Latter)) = 1.06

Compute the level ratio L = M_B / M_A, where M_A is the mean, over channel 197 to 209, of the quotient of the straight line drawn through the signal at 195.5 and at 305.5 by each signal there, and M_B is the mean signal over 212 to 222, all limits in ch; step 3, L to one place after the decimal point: 26.8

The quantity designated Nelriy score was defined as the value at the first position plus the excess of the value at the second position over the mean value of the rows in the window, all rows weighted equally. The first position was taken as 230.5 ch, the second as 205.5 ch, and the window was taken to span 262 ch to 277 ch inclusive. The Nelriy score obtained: 24.3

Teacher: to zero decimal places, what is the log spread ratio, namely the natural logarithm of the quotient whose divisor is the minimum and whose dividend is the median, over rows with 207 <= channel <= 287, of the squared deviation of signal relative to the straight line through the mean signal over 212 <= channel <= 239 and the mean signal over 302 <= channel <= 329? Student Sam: 6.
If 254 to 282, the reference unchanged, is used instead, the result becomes 1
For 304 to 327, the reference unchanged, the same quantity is 3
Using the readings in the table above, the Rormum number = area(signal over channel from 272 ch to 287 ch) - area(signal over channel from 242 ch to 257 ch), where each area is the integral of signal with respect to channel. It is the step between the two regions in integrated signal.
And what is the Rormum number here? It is -14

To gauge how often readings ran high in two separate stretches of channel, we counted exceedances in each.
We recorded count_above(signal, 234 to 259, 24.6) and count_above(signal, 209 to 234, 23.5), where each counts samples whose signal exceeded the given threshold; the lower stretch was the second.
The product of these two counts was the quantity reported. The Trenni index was 100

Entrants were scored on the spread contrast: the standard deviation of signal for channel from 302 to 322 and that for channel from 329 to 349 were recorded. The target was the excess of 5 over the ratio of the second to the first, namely 4.5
